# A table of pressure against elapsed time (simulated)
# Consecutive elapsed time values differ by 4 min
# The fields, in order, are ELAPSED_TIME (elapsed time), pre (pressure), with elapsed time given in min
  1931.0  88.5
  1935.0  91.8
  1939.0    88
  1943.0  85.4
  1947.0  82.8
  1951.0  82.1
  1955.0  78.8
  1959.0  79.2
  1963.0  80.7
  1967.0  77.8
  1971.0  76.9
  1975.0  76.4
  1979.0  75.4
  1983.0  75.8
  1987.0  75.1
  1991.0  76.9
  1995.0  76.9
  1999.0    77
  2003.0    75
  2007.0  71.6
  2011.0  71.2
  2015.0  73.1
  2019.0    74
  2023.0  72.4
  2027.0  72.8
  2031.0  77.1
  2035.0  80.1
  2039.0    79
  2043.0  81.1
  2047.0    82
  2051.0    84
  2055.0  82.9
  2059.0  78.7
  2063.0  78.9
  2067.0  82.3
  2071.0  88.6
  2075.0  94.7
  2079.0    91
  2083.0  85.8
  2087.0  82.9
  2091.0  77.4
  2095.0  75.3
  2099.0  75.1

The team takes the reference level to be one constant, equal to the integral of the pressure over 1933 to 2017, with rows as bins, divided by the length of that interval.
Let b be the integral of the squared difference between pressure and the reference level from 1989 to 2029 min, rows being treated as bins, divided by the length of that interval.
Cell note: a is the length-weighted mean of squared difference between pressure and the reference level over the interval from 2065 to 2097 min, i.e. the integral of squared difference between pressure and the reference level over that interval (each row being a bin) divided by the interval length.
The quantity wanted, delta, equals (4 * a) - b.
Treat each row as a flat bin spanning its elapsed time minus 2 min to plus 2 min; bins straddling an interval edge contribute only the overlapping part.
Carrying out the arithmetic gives 287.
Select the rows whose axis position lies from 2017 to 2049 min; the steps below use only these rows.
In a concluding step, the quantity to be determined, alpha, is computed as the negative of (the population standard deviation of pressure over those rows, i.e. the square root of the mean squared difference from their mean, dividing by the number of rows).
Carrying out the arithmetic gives -3.6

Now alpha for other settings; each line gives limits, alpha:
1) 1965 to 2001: -0.8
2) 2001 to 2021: -1.4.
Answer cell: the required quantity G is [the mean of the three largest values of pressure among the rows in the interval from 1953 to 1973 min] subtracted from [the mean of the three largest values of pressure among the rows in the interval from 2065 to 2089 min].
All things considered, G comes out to 12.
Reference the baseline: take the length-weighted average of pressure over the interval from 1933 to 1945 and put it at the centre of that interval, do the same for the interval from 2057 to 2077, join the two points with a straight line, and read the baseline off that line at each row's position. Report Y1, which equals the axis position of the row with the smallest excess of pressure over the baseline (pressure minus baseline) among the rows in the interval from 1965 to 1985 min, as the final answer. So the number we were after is 1979.0 min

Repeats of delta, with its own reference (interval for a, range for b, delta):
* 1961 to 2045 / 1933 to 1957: -3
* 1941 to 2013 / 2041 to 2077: 3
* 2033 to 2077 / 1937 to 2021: 147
